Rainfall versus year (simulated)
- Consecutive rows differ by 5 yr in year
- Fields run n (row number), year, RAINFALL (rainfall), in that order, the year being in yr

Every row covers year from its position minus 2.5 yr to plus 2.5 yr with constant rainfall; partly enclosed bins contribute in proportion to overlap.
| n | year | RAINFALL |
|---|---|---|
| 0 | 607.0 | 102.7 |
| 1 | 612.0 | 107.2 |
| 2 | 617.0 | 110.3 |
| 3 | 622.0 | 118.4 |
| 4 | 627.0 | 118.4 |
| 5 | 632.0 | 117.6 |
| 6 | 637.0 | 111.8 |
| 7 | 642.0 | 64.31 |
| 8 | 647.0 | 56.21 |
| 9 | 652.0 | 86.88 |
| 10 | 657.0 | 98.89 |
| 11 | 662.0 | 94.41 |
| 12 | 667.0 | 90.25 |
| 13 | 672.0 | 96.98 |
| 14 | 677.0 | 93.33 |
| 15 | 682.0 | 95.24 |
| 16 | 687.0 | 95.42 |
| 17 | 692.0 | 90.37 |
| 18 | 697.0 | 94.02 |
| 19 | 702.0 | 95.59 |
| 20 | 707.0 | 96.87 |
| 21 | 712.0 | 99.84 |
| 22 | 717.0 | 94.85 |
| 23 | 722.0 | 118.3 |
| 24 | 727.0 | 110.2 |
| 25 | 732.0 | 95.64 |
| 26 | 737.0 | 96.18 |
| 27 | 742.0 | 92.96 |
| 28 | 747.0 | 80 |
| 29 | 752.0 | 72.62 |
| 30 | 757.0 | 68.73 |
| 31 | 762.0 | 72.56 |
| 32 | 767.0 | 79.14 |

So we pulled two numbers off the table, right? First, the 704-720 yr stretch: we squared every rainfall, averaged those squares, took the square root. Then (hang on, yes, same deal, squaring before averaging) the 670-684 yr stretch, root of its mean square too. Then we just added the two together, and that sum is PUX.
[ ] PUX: 192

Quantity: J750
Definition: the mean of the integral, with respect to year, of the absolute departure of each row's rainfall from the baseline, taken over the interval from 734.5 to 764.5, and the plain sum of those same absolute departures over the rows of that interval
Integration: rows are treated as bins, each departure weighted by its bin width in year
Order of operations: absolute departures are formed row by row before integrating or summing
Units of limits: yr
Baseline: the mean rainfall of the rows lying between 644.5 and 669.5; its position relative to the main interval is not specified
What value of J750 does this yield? 198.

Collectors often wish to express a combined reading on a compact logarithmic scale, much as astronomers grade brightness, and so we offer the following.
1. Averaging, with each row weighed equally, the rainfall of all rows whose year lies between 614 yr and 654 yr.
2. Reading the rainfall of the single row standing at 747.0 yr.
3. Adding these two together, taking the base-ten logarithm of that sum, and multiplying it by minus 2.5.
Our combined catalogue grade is -5.63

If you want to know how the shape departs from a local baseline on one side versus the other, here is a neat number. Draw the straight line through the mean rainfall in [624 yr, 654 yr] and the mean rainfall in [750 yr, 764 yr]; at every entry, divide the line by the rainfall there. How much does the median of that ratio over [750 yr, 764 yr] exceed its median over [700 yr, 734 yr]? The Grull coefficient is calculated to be 0.20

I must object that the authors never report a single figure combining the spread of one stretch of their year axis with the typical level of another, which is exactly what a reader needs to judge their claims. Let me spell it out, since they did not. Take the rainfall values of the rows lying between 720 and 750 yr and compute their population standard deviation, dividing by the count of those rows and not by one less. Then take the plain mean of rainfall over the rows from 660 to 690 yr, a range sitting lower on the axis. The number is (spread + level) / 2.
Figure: 53.3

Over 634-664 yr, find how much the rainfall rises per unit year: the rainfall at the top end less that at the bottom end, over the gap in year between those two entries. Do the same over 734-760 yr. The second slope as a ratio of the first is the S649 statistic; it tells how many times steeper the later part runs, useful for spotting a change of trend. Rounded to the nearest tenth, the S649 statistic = 2.0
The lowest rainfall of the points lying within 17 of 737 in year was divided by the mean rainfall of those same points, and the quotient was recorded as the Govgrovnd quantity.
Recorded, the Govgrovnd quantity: 0.763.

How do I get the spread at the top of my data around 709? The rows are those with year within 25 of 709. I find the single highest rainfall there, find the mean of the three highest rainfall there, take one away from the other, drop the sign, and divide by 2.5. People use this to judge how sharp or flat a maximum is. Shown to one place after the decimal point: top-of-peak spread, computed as 3.5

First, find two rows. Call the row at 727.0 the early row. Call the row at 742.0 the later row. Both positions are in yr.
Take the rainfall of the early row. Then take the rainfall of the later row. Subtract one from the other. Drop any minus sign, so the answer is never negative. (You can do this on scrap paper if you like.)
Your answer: 17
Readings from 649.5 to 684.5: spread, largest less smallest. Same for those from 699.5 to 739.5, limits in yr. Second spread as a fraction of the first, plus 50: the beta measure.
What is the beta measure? 51.95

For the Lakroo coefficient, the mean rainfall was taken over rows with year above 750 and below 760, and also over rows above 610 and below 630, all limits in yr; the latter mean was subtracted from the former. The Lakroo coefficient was -43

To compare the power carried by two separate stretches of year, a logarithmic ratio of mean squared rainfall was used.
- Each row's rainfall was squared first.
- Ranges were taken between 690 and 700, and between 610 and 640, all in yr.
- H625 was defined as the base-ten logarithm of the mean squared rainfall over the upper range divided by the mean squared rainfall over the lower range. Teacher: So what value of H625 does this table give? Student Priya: -0.18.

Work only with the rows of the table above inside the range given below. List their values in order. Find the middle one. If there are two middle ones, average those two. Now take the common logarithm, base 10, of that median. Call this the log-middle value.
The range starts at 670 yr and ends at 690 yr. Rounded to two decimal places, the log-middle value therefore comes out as 1.98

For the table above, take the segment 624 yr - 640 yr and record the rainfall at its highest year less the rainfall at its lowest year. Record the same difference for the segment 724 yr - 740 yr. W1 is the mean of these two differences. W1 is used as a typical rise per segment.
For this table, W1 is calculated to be -10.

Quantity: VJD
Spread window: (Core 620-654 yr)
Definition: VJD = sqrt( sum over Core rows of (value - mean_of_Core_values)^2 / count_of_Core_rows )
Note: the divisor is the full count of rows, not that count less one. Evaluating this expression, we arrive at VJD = 25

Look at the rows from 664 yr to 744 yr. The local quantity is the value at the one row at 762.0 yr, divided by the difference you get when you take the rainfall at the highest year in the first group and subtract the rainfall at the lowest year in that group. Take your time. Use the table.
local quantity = 27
